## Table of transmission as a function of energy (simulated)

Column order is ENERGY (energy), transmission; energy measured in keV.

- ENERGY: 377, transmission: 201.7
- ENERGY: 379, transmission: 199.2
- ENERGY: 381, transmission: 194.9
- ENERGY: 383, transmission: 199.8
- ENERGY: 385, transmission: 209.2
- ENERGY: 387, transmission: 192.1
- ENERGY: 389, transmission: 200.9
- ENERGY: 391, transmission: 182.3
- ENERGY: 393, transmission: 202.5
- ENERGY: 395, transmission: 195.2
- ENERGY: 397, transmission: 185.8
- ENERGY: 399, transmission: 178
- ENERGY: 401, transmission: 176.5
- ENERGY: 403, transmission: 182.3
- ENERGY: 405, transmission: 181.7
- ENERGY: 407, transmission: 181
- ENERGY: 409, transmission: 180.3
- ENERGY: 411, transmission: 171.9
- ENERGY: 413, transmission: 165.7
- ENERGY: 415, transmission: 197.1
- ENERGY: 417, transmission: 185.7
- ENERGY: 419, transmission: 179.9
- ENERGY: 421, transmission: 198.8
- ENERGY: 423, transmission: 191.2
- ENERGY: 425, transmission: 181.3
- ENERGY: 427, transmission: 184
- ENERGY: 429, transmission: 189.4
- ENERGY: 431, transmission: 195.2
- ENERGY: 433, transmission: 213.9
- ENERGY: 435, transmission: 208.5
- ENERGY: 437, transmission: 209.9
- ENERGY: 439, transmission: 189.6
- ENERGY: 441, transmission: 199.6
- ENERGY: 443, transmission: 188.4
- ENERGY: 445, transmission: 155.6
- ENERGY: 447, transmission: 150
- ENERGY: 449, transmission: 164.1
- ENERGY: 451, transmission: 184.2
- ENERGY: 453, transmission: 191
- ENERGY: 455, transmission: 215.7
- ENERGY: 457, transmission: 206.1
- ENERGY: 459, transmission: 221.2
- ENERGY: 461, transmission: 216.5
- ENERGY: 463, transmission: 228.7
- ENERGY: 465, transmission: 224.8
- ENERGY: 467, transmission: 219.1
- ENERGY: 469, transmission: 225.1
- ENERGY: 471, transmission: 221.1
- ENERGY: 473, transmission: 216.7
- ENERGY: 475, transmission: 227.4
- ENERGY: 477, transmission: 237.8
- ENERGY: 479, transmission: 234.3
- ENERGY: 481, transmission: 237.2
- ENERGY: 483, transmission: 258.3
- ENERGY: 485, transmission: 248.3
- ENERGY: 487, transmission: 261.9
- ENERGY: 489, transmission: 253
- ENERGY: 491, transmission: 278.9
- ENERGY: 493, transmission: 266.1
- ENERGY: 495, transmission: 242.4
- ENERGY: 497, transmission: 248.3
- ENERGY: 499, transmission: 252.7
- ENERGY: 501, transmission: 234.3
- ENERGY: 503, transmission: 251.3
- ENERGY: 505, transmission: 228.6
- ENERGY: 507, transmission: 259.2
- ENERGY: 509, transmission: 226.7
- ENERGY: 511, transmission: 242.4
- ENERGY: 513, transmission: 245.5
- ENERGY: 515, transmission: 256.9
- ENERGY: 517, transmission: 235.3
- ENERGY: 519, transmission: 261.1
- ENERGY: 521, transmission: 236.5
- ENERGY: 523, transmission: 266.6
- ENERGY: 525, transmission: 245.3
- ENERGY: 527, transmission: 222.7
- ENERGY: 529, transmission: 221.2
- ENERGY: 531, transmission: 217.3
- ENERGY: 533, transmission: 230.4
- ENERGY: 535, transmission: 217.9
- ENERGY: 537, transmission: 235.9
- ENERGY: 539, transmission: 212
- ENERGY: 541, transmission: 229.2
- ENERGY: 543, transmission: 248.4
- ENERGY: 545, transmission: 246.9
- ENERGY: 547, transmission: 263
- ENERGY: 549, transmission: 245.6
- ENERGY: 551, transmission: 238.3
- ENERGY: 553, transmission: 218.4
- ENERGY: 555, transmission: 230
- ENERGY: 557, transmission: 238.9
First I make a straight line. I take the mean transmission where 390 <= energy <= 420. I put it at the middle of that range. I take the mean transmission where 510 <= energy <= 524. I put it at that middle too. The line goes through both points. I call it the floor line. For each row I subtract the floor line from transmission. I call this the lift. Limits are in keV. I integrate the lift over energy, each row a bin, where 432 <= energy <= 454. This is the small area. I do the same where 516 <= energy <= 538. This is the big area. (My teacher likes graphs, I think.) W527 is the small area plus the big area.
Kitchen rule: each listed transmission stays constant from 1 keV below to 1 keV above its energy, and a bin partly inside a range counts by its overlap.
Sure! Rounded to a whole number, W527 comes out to -843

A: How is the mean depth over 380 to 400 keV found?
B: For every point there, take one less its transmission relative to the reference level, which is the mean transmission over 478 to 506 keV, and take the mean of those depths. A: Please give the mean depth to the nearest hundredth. 0.22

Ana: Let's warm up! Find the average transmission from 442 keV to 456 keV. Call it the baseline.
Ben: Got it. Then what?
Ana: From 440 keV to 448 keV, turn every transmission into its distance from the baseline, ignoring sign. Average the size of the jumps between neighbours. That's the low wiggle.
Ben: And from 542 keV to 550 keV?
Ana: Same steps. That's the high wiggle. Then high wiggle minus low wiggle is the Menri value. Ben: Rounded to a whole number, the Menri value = 2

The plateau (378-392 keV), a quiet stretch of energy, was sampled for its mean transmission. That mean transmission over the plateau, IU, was 197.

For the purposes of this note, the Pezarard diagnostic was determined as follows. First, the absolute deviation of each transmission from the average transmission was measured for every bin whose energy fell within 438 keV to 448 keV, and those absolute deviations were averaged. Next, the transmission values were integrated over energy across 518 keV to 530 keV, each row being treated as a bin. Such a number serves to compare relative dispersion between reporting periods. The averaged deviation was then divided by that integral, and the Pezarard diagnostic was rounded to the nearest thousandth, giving 0.007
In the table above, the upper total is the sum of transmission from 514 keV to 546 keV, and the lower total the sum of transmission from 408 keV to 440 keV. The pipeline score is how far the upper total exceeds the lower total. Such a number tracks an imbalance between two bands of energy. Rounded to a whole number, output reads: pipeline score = 741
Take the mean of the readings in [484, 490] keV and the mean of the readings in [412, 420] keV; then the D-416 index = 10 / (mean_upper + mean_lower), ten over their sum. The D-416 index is 0.0229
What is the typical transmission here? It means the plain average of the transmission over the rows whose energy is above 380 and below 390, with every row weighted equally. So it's 199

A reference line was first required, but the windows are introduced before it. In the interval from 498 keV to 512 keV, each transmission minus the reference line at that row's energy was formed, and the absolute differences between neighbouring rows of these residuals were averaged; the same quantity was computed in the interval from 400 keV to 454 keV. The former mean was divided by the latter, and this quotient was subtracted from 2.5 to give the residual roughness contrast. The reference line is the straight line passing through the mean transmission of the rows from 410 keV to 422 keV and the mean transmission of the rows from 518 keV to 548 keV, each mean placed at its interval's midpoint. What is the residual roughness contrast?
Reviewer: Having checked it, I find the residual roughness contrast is 0.3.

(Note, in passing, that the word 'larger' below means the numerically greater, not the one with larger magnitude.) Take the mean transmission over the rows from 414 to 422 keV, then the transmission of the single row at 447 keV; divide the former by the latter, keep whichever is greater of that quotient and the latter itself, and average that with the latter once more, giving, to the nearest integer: 150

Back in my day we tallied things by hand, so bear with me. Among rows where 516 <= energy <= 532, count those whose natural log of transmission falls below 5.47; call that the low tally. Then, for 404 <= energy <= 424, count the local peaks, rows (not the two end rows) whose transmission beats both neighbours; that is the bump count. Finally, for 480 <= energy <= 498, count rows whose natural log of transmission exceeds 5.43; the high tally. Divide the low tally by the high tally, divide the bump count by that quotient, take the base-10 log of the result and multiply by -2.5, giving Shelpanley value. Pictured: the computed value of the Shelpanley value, -1.39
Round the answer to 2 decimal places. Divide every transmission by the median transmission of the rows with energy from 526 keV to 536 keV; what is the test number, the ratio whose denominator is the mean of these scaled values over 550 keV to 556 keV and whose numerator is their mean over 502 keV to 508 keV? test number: 1.08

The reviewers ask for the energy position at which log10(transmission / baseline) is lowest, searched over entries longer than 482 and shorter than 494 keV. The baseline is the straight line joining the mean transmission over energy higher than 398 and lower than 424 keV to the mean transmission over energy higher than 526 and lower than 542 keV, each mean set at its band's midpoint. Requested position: 485 keV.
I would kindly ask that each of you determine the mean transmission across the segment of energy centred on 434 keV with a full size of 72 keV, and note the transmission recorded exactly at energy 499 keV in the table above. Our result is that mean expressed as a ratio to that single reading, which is 0.762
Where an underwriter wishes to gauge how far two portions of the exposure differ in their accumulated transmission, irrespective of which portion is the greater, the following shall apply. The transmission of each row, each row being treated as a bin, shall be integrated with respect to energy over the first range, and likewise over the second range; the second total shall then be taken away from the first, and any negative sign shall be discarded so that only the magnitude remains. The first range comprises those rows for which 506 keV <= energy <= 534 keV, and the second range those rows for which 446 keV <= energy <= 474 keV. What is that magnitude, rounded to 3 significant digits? 966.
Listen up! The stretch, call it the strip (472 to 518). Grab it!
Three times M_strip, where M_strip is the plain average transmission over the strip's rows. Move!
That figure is 736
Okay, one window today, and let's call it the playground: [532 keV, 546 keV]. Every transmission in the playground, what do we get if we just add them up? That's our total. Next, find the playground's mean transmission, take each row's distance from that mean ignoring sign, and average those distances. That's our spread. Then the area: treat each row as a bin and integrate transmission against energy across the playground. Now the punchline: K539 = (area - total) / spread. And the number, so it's 155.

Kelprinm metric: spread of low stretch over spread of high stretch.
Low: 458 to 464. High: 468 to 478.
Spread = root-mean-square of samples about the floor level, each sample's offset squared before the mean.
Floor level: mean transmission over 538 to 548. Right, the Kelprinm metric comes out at 1.16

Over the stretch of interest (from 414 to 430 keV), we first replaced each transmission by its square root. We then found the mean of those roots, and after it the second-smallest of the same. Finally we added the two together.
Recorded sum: 27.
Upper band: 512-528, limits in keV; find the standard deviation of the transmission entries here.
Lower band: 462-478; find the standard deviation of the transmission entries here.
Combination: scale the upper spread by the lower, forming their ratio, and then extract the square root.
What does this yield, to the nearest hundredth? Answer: 1.50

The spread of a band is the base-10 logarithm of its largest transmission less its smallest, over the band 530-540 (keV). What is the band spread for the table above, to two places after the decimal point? 1.38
